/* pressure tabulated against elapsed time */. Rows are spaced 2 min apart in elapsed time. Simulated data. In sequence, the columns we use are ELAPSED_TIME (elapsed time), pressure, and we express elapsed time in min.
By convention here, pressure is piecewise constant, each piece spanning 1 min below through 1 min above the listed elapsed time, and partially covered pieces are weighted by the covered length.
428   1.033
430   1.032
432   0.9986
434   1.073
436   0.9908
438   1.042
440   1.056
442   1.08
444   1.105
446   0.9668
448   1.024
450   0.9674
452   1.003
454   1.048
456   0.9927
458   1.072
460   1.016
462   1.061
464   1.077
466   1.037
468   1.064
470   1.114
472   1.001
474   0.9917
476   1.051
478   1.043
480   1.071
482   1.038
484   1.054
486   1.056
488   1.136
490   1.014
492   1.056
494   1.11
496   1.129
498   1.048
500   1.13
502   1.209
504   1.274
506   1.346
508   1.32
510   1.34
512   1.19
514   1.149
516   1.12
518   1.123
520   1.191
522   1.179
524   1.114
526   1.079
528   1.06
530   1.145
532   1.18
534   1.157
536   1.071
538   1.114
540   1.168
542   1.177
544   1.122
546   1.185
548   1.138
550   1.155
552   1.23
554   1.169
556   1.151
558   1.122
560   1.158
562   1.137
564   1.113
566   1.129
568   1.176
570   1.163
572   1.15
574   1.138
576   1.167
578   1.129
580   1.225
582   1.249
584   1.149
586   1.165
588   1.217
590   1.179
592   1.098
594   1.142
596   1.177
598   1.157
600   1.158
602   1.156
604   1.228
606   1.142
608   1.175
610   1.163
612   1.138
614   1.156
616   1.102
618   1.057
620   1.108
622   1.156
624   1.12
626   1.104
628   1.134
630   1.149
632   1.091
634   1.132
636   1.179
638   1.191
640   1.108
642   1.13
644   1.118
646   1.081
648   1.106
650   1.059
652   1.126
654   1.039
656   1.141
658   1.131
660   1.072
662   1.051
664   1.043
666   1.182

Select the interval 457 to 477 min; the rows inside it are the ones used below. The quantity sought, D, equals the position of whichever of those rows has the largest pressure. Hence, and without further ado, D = 470 min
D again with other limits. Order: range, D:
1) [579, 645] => 582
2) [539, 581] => 552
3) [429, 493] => 488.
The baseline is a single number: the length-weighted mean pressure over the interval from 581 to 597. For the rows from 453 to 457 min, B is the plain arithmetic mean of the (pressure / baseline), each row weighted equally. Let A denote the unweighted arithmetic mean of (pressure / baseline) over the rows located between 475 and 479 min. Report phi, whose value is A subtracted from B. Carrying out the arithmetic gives -0.02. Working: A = 0.89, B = 0.87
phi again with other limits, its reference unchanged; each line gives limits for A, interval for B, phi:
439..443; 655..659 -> 0.06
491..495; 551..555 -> 0.10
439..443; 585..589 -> 0.10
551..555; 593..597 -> -0.03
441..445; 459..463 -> -0.05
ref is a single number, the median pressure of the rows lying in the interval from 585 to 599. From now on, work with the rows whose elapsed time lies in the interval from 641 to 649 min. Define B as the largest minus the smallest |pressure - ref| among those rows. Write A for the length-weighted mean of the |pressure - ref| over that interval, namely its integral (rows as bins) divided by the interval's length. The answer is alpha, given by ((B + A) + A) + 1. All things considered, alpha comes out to 1.16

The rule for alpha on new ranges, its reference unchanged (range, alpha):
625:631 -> 1.12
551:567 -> 1.12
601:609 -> 1.11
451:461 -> 1.36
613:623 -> 1.20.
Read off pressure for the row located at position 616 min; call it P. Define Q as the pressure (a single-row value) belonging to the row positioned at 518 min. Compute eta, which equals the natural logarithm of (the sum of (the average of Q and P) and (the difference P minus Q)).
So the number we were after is 0.09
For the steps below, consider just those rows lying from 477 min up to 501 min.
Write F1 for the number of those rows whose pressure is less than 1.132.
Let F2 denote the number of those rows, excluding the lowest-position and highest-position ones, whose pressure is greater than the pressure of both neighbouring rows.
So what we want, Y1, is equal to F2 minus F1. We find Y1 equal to -8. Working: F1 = 11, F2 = 3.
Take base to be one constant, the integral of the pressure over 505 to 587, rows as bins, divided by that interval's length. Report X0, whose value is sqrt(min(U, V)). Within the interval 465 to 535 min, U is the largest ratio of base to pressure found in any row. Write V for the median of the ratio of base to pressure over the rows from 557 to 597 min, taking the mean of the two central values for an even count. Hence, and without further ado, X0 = 1.00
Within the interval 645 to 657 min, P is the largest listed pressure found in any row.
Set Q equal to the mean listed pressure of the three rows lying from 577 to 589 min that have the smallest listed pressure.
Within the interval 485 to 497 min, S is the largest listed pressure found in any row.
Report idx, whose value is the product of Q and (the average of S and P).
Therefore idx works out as 1.31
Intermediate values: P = 1.141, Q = 1.15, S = 1.136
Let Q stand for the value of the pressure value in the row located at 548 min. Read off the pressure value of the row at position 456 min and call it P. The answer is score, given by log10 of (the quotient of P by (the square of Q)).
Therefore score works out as -0.12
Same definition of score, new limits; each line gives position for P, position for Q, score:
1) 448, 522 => -0.13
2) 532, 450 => 0.10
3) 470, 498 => 0.01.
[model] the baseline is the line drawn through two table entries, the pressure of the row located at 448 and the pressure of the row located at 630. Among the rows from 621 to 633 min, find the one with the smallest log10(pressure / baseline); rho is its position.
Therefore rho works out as 632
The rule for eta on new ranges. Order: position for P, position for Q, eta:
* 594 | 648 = 0.15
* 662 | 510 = -0.10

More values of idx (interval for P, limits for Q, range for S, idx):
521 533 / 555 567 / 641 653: 1.30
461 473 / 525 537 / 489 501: 1.20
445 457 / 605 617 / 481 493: 1.23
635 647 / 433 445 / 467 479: 1.19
